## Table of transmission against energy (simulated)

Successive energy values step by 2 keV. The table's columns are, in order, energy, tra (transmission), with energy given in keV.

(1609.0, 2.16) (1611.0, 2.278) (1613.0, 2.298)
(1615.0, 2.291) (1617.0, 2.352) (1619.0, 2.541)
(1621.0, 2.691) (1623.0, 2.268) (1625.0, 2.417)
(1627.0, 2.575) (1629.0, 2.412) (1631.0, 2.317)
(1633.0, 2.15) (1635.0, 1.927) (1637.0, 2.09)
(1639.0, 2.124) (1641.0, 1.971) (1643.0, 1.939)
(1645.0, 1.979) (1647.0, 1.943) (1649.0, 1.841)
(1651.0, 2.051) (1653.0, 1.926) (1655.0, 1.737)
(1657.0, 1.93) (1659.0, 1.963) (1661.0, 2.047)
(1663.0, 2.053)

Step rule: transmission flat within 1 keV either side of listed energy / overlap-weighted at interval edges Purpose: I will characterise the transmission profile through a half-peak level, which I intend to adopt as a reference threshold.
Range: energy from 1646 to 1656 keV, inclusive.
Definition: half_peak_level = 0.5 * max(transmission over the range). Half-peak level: 1.0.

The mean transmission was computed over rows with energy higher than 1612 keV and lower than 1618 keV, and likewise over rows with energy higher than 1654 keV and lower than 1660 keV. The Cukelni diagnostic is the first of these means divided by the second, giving 1.23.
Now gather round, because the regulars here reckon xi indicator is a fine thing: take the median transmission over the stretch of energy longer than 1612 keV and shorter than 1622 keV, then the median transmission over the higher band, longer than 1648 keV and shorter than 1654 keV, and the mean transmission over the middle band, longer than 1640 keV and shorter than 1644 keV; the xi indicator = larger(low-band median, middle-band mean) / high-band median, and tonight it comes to 1.22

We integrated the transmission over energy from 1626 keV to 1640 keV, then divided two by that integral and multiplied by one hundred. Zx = 6.4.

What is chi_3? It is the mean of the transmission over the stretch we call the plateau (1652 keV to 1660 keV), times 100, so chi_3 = 189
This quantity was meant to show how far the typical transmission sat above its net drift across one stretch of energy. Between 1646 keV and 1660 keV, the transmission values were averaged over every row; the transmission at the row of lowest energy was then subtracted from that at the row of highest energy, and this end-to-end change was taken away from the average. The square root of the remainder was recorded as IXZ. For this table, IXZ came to 1.38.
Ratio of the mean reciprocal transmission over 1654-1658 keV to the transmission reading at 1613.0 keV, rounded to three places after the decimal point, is 0.238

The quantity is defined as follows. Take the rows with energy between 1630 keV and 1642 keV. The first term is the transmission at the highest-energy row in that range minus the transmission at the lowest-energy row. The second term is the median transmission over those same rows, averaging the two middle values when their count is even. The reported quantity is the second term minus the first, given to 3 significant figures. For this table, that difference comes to 2.45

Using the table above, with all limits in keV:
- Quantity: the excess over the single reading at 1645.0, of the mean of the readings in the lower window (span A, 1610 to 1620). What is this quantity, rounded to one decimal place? 0.4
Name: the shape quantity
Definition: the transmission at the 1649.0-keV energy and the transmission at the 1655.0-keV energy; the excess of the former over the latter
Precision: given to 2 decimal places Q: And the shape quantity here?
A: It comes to 0.10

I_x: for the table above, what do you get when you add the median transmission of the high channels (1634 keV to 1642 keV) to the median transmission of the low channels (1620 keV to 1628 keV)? 4.53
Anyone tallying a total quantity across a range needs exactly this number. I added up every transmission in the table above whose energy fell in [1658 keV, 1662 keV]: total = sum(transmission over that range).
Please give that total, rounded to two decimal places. 4.01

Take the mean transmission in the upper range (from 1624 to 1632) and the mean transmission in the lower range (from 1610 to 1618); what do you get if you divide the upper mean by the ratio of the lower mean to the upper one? 2.56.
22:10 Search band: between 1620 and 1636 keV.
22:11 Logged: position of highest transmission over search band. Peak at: 1621.0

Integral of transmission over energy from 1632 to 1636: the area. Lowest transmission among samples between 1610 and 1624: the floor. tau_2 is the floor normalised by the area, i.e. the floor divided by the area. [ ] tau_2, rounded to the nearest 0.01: 0.28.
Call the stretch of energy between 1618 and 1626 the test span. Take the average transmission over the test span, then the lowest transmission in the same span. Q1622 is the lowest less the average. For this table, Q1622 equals -0.21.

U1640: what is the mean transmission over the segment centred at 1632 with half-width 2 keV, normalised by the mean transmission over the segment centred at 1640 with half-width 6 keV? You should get 1.11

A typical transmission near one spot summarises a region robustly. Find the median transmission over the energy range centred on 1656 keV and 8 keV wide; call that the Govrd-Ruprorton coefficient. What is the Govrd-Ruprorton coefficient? 1.93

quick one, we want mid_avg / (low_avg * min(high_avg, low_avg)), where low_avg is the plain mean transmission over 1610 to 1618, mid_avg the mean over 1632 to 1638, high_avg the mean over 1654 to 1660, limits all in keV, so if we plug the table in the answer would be 0.475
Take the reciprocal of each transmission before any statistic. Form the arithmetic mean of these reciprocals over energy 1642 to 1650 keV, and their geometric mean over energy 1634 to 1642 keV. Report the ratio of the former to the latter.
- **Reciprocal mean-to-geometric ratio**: 1.05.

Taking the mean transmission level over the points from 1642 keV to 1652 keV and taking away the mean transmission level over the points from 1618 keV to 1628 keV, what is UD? -0.55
